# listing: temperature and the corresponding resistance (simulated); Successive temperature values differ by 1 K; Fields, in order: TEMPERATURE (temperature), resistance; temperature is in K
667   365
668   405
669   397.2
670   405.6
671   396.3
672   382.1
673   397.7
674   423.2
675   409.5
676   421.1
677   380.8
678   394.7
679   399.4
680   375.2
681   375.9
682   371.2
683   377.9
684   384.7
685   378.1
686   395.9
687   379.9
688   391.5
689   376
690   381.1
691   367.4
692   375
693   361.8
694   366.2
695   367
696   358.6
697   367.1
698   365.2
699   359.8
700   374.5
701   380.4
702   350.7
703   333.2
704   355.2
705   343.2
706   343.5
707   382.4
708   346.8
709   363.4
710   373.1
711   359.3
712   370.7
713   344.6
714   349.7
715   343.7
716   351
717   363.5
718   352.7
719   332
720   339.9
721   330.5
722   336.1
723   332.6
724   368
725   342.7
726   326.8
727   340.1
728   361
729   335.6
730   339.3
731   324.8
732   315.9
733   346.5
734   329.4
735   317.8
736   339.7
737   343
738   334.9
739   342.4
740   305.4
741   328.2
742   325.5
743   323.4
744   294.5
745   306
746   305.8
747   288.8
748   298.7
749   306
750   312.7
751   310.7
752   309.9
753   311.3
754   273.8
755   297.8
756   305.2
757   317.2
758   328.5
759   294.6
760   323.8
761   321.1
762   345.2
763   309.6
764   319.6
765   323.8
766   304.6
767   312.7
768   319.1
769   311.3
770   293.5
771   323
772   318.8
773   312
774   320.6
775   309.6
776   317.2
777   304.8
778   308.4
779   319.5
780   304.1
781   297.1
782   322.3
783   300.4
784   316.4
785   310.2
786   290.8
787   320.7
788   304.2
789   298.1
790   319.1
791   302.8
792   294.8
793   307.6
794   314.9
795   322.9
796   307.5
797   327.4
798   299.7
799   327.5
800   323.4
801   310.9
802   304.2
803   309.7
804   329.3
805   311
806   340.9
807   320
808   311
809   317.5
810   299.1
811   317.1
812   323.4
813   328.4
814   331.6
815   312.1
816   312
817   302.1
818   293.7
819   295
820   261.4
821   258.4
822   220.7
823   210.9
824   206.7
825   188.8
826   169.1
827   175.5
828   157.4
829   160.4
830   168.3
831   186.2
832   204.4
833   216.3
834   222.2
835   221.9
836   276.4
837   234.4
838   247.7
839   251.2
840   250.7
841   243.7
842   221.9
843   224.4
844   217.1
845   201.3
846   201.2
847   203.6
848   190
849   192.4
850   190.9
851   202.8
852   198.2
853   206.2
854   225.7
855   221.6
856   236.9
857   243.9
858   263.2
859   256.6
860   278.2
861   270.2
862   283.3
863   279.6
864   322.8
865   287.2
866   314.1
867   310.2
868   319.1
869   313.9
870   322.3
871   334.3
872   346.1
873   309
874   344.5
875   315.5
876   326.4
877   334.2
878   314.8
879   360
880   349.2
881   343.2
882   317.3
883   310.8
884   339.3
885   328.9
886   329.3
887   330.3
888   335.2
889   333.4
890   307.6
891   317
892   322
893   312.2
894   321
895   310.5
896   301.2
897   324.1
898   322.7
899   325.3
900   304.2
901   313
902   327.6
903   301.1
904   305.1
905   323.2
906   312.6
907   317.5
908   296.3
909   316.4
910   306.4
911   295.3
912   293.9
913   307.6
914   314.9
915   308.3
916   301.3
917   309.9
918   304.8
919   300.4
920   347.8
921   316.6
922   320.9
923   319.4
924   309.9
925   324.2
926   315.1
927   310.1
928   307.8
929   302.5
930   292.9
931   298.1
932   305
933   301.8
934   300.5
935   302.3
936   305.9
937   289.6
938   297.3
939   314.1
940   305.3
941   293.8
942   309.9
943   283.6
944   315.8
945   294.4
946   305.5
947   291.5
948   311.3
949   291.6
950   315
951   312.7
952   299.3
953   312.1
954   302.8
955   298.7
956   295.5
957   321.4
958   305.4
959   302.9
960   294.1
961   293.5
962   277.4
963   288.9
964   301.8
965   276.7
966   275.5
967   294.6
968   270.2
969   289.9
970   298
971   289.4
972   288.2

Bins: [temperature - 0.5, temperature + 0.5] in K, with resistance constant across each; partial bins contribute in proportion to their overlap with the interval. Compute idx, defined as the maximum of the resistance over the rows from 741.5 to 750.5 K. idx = 325.5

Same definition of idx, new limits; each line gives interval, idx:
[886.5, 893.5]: 335.2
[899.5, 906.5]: 327.6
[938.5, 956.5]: 315.8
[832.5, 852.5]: 276.4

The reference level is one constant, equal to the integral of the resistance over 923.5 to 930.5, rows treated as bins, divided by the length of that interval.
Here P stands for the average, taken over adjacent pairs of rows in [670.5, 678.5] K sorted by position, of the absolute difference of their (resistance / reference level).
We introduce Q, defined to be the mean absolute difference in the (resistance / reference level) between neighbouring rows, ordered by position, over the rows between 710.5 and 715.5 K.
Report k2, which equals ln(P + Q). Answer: -2.3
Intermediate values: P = 0.062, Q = 0.039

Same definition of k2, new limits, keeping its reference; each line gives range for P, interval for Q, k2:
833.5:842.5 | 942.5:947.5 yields -2.1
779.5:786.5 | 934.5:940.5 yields -2.5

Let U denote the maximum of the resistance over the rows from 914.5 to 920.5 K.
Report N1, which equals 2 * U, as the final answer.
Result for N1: 696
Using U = 347.8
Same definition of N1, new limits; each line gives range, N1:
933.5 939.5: 628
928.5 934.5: 610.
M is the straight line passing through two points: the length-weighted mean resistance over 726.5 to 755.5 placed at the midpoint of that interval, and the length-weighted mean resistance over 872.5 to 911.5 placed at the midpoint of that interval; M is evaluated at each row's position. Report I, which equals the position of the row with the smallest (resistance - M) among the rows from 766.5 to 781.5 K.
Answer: 770 K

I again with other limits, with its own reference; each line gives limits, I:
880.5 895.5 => 890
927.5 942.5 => 937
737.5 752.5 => 747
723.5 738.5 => 732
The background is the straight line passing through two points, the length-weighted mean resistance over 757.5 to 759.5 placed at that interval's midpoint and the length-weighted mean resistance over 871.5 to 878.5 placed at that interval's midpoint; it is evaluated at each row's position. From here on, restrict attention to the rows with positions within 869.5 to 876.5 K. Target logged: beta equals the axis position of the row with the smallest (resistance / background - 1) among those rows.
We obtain 873 K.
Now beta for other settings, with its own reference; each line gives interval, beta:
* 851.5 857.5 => 852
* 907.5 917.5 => 912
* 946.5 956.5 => 949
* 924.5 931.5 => 930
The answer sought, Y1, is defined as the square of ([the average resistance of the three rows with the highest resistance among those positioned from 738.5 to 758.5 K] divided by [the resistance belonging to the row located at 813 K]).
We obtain 1.03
